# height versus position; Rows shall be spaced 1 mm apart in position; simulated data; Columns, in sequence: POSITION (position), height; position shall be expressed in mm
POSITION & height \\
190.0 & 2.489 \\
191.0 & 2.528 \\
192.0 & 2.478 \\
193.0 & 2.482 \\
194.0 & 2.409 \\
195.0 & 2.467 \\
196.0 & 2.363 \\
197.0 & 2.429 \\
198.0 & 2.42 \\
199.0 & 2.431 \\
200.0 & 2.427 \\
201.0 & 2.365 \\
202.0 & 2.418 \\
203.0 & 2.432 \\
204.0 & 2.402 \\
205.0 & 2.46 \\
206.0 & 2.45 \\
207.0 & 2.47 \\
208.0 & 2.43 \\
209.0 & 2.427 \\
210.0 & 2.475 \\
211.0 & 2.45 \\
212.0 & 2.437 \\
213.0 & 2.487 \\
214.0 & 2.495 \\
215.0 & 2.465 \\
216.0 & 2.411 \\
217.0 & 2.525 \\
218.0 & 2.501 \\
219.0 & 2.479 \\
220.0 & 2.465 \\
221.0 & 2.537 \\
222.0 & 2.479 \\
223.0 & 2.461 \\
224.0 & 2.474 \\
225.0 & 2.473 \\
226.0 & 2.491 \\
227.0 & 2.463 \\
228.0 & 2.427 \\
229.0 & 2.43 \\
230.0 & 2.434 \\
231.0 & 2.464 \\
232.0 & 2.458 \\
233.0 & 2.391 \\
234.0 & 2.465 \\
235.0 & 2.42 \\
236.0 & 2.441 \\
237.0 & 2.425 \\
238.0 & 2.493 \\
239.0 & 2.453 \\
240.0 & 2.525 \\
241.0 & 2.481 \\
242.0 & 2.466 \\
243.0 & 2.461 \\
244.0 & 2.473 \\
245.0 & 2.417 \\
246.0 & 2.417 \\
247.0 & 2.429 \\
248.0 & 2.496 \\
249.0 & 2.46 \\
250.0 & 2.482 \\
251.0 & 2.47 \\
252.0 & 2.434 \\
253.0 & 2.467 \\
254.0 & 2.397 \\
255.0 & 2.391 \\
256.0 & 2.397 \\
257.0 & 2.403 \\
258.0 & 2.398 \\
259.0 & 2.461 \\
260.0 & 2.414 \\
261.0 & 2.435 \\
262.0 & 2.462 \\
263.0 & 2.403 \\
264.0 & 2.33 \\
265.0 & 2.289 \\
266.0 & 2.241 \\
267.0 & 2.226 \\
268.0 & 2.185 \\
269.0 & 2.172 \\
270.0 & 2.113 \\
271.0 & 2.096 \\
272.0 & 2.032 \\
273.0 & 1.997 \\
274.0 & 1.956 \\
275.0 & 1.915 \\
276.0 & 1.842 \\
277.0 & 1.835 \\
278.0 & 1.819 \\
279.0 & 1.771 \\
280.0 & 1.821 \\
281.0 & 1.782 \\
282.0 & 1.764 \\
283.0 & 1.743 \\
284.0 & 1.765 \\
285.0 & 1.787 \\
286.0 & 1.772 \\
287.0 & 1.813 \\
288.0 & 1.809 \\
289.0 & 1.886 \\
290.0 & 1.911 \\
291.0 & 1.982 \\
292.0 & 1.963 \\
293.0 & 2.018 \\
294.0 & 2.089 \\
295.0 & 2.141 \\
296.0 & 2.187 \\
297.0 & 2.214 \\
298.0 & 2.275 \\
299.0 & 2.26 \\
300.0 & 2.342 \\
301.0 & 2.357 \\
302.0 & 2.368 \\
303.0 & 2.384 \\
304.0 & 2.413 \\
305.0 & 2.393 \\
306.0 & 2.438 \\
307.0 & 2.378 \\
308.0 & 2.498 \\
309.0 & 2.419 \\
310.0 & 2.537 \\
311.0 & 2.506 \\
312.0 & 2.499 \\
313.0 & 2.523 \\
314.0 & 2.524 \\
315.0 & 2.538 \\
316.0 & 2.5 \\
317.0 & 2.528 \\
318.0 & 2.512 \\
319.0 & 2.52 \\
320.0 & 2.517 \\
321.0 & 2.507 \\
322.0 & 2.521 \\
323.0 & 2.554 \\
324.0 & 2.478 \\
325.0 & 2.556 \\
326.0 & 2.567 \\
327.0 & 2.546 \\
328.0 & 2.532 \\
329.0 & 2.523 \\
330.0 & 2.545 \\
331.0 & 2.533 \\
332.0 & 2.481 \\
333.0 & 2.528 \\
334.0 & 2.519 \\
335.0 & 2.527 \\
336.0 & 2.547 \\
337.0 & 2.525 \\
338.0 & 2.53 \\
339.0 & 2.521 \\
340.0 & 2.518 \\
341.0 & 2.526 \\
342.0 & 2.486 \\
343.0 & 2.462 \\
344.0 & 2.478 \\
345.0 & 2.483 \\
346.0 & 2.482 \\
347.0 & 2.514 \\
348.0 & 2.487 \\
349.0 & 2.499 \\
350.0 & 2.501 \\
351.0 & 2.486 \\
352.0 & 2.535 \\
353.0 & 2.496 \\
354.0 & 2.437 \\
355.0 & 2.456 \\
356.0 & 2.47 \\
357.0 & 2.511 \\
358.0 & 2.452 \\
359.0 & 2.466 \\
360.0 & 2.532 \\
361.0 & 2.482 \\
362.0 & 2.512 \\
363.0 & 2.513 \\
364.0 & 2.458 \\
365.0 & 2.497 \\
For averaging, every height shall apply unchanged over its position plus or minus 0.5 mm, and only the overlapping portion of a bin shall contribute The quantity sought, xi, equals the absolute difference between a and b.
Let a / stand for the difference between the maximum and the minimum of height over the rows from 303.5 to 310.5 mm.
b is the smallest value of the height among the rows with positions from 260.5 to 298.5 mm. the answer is 1.58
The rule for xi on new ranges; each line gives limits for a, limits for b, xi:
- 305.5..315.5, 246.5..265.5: 2.13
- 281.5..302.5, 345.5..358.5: 1.81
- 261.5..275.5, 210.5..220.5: 1.86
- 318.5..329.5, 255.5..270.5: 2.02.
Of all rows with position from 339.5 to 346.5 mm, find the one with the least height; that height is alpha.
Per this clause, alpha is 2.462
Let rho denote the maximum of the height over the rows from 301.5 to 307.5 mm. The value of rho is 2.438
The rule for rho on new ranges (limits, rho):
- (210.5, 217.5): 2.525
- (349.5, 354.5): 2.535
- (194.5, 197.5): 2.467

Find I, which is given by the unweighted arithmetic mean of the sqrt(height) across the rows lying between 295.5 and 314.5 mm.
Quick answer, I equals 1.55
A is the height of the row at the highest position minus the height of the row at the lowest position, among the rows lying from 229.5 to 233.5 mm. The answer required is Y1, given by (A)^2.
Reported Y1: 0.0018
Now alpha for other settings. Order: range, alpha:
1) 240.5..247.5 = 2.417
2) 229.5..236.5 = 2.391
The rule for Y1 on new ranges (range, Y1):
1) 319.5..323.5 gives 0.0014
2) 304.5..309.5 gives 0.0007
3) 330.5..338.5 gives 0.0000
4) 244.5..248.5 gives 0.0062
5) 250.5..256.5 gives 0.0053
